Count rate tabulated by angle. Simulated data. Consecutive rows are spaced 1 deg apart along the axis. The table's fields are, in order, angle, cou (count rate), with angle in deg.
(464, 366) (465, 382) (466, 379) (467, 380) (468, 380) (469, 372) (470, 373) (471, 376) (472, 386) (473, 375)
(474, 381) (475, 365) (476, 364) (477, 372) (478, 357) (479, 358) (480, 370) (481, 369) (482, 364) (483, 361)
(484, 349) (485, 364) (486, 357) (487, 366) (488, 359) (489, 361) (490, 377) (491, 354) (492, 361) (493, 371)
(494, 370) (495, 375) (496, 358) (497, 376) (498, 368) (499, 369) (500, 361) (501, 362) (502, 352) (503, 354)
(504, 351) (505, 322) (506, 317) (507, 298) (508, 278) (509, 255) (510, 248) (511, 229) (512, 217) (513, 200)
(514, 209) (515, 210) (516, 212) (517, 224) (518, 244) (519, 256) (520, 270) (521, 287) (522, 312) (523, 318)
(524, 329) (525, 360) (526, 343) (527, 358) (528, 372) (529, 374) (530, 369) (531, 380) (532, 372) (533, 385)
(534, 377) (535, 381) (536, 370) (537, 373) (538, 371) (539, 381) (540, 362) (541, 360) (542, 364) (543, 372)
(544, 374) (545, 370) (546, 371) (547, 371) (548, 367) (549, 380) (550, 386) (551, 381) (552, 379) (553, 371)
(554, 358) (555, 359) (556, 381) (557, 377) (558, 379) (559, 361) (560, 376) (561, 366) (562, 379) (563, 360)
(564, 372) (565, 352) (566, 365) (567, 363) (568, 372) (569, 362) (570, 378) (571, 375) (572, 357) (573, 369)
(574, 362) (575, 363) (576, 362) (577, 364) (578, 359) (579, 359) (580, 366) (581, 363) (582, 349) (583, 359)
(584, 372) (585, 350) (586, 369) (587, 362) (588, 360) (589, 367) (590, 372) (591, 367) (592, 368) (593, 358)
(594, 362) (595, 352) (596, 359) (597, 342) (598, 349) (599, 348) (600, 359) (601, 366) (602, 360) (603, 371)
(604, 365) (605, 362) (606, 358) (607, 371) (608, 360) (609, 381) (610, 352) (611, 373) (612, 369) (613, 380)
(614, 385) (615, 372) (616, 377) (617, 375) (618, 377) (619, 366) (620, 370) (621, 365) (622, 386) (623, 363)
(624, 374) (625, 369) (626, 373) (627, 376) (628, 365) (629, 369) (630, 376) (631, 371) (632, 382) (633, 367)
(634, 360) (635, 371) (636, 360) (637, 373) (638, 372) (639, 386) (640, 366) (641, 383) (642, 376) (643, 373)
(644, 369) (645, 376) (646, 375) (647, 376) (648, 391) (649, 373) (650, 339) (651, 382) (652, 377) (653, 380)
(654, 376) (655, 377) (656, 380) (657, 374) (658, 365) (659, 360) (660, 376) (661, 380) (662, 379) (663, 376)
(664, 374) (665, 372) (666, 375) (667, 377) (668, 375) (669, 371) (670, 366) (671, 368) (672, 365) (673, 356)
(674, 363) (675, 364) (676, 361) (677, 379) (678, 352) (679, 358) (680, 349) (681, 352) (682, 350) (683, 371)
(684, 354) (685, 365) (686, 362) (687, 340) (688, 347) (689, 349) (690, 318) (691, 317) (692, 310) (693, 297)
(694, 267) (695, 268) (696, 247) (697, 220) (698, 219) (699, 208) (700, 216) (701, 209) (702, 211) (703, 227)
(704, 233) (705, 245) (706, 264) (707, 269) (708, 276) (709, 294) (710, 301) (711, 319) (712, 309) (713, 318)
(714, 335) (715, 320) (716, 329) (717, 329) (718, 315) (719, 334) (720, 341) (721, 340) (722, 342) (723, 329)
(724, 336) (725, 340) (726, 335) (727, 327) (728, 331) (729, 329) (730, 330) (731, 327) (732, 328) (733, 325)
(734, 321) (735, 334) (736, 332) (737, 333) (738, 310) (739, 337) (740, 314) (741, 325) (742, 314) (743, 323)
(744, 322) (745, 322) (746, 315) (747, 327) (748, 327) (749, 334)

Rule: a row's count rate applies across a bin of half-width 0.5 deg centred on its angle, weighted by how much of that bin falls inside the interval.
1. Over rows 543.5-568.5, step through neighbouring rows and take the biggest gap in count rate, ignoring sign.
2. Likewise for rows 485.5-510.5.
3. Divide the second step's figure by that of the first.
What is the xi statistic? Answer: 1.3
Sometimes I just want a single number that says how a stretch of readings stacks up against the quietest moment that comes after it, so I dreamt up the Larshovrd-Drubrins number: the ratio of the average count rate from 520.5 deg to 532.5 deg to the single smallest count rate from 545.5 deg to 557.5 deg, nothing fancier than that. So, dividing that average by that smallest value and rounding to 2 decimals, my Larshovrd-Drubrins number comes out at 0.97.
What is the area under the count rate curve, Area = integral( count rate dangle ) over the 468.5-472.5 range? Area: 1507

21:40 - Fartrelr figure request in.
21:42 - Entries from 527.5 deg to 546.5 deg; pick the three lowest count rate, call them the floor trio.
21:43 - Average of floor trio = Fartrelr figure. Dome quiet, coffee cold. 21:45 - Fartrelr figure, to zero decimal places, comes 362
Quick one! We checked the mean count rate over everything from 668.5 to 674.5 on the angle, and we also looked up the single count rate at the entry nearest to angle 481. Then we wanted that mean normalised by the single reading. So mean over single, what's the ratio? 0.99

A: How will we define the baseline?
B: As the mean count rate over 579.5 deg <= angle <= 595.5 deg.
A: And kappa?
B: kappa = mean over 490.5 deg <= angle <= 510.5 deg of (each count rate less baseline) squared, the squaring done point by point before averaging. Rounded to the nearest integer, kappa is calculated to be 2020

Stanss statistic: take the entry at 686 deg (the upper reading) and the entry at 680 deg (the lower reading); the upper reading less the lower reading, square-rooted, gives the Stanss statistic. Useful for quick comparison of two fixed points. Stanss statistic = 3.6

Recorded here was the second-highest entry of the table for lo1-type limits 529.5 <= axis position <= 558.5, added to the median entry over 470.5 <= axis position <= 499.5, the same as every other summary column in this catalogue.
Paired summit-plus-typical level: 751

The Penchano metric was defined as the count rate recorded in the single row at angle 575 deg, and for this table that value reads 363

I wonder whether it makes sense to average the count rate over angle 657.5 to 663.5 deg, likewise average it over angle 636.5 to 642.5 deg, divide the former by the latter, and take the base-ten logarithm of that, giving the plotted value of -0.004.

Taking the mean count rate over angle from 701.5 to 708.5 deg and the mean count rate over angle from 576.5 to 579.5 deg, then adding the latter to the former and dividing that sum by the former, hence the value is 2.5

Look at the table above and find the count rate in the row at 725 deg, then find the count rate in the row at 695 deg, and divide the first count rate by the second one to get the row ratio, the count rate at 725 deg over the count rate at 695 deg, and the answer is 1.27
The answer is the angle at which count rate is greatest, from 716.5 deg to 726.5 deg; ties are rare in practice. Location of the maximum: 722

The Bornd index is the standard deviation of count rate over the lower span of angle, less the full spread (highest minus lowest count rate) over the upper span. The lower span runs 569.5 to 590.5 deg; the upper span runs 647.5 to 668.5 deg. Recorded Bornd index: -45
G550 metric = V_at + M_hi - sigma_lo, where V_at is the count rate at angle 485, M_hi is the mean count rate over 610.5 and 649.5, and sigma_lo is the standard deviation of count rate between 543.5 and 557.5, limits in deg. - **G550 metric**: 729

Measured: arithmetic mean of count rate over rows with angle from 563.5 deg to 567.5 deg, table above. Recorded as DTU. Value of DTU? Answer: 363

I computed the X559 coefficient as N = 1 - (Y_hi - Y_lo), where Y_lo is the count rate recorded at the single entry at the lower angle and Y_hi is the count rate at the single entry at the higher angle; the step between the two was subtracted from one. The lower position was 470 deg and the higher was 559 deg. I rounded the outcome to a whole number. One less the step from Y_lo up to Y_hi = 13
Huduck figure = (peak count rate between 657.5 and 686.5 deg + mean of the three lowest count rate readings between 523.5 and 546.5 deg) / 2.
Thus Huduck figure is 362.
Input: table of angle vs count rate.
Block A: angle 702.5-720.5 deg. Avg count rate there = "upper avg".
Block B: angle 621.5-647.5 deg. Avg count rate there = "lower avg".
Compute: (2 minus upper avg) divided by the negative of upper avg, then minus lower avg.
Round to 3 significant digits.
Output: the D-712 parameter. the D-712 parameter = -372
